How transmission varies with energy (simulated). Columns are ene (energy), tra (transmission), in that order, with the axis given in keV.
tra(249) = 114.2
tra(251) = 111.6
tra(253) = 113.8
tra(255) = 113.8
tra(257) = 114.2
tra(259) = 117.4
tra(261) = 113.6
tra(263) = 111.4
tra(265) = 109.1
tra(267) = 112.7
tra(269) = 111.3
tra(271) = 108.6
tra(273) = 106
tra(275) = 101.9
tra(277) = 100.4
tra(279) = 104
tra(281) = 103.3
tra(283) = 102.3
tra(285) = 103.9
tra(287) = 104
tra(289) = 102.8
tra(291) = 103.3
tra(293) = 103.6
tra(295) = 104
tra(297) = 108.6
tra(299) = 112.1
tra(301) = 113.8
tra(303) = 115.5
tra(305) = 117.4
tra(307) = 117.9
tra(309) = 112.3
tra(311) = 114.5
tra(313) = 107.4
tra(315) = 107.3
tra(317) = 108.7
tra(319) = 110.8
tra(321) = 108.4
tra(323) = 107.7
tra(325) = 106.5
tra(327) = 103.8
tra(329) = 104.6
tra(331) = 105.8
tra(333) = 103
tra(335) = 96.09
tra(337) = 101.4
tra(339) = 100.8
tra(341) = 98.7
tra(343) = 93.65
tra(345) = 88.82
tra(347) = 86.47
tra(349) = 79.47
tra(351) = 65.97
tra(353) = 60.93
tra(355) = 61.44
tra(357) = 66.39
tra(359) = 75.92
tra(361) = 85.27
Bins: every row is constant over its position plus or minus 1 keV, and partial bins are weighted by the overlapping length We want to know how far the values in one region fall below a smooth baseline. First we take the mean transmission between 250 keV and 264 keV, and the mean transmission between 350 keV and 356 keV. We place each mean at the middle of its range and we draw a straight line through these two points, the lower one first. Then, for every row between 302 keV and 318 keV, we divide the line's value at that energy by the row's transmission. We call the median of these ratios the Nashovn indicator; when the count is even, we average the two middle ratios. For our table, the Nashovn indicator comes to 0.76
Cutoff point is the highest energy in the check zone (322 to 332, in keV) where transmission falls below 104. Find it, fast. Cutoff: 327 keV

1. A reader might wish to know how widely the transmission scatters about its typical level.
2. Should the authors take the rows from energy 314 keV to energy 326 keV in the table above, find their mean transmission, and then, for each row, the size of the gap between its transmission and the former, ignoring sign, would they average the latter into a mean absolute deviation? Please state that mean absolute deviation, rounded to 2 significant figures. 1.1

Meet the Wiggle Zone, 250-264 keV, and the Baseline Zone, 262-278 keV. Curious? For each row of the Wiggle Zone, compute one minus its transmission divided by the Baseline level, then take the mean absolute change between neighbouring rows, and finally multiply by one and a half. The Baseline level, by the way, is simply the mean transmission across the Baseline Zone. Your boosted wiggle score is 0.027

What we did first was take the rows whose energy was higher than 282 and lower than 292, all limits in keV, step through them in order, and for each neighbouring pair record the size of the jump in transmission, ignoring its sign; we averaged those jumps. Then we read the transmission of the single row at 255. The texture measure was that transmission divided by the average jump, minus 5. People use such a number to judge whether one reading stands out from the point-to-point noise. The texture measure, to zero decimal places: 129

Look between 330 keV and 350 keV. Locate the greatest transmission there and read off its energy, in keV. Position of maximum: 331 keV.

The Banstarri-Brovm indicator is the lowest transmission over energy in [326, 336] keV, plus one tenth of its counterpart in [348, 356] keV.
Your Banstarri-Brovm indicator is 102.2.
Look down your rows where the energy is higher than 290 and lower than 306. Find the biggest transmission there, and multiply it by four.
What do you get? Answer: 470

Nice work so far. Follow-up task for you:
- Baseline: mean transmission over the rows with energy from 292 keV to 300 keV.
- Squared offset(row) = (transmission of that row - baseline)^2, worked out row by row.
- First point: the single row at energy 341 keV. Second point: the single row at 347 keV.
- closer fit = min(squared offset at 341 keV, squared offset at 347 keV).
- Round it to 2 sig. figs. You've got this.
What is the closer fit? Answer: 70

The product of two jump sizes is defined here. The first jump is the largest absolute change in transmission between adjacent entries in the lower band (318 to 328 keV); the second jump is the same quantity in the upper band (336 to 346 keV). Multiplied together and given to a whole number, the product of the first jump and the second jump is 14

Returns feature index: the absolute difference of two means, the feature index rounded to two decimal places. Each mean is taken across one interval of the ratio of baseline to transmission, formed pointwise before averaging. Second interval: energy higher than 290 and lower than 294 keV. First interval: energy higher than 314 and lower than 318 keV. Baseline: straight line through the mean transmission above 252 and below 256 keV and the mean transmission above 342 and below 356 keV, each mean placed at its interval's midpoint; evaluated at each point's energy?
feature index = 0.13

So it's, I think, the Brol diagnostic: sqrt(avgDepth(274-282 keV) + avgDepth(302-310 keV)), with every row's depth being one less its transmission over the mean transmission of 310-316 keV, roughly 0.1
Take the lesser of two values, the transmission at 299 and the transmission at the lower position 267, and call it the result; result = 112.1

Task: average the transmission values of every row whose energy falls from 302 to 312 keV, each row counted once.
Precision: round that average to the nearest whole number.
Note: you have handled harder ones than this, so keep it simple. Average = 116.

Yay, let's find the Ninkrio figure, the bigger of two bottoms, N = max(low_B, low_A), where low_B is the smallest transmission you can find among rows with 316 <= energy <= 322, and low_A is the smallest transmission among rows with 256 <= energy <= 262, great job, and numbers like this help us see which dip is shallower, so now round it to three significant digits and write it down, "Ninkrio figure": 114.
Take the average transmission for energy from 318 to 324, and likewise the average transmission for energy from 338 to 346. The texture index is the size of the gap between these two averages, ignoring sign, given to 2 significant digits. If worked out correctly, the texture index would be 13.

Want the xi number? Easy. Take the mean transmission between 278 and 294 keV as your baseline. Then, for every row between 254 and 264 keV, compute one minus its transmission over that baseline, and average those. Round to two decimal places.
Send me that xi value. -0.10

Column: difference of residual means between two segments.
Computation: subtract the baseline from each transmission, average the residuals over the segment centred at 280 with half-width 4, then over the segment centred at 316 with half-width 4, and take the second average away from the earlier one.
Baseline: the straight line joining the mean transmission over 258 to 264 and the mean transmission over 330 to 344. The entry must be -13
